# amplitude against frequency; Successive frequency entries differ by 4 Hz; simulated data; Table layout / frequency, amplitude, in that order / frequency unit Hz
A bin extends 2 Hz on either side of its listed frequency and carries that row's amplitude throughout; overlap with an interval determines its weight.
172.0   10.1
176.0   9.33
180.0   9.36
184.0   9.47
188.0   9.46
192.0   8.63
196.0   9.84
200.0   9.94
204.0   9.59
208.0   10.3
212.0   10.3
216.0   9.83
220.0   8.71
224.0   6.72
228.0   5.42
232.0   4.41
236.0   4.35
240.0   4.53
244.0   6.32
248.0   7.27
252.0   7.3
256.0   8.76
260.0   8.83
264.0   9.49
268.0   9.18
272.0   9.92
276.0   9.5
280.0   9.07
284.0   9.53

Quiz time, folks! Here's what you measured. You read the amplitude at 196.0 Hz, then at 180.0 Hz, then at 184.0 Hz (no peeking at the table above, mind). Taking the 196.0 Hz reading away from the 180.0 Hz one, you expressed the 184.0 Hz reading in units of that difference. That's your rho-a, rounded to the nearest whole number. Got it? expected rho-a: -20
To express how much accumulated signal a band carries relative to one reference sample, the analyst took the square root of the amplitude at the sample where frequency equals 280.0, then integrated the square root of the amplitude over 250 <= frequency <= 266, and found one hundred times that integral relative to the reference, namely 1556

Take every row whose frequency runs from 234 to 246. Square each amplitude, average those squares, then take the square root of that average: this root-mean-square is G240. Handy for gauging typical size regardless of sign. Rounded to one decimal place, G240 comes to 5.1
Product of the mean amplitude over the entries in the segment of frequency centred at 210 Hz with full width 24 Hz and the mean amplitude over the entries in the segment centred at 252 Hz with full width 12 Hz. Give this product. 76.0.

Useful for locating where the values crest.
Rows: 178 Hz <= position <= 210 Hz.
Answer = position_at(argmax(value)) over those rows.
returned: 208.0 Hz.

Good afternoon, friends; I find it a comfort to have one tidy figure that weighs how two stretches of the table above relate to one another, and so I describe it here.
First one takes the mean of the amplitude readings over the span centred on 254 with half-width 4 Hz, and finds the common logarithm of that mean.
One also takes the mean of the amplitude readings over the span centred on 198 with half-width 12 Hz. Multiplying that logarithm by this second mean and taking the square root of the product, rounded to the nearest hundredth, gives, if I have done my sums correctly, 2.95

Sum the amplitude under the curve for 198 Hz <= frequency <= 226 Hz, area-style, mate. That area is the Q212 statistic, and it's 262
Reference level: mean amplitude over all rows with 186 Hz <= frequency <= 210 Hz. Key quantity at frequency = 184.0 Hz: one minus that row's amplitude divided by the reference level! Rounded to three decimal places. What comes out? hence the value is 0.016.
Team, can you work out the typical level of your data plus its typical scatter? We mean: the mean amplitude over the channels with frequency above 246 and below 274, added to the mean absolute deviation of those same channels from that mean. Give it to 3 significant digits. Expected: 9.47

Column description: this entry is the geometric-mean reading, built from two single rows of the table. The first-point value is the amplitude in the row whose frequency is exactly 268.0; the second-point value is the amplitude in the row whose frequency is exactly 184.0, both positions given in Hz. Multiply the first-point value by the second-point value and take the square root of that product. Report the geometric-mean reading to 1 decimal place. 9.3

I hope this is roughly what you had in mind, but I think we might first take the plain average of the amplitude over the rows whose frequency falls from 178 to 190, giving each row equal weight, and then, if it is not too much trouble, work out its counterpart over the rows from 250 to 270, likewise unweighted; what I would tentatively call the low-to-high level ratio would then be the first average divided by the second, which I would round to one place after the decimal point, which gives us 1.1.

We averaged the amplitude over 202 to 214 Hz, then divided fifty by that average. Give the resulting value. 5.0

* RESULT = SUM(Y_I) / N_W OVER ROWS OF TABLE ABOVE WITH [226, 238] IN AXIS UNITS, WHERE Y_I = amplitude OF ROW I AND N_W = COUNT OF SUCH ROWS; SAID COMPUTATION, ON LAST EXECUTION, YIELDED 4.7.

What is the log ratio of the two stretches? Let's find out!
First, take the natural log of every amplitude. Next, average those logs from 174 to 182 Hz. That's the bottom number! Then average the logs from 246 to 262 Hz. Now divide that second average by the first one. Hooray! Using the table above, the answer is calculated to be 0.9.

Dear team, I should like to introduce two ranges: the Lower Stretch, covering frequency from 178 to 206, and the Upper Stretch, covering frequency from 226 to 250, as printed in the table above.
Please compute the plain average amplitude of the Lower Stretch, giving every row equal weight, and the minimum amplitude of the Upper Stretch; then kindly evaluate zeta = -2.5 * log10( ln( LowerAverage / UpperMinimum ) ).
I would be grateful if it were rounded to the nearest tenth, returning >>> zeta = 0.3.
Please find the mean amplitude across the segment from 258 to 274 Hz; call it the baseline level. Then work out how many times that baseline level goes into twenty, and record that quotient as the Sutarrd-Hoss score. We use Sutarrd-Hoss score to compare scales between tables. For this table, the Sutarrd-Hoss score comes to 2.14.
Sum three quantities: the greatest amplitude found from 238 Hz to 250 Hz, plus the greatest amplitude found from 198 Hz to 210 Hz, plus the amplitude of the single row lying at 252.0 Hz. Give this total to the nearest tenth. 24.9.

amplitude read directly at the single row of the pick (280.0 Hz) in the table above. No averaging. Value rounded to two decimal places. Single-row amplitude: 9.07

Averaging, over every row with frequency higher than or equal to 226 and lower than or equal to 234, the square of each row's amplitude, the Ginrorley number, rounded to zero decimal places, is 24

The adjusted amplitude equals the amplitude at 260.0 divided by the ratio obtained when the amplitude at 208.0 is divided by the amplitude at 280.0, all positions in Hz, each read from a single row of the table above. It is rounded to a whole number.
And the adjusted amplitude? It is 8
